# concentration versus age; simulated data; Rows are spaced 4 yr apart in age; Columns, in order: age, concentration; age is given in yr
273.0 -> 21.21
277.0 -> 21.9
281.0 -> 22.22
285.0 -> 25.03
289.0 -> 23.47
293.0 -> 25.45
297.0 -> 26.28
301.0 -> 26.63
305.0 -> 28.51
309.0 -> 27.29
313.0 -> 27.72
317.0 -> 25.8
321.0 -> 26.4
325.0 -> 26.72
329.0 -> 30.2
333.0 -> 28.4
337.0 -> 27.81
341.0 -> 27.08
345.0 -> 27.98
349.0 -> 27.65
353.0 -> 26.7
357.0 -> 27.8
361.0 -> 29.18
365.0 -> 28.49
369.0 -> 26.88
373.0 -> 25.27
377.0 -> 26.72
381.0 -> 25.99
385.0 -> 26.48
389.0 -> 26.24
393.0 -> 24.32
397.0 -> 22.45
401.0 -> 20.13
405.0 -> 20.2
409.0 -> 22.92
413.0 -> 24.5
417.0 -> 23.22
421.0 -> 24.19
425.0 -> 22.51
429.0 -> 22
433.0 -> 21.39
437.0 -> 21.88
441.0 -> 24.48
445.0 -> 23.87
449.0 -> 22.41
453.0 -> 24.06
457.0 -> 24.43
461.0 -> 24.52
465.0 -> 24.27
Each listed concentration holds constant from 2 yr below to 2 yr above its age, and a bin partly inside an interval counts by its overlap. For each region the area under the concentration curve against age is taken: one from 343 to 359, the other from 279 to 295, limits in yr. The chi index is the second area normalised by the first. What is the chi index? 0.87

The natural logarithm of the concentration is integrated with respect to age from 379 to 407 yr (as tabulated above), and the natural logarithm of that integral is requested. 4.48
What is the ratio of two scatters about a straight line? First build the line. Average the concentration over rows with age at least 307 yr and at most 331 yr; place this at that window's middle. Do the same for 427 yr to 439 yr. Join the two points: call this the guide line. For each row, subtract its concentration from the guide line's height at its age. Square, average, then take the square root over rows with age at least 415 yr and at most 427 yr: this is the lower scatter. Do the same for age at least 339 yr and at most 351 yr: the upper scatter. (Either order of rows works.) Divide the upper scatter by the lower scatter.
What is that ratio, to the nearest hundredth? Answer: 1.36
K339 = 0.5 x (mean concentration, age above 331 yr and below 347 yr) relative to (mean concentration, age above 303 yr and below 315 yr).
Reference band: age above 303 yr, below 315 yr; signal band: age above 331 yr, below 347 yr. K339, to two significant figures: 0.50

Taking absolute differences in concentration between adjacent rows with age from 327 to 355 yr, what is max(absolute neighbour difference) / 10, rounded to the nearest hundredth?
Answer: 0.18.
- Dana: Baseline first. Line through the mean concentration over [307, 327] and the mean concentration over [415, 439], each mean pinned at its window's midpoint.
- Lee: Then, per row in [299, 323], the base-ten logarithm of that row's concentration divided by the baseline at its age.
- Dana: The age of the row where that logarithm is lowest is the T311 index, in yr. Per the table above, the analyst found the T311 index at 317.0 yr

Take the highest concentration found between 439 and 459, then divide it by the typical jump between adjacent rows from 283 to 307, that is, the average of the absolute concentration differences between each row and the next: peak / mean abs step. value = 19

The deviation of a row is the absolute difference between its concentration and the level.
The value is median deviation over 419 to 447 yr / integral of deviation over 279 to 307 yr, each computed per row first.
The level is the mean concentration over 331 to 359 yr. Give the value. 0.073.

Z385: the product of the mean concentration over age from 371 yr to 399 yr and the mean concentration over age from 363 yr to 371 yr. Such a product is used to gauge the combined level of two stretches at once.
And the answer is 702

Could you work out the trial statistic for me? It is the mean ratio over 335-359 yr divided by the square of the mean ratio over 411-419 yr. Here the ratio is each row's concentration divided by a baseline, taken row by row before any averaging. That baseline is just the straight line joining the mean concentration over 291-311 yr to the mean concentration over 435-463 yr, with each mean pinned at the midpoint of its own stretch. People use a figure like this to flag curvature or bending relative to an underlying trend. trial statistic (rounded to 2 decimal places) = 1.11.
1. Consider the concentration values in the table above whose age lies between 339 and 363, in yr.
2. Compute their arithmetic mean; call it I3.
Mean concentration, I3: 28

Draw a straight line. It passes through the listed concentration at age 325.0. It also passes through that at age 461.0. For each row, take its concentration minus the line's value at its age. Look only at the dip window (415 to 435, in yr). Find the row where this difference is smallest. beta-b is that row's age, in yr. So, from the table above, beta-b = 433.0 yr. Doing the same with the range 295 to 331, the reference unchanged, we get 317.0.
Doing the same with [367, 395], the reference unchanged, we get 393.0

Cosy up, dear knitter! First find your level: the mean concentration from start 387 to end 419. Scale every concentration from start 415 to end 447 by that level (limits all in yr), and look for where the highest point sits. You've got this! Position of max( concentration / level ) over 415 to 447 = 441.0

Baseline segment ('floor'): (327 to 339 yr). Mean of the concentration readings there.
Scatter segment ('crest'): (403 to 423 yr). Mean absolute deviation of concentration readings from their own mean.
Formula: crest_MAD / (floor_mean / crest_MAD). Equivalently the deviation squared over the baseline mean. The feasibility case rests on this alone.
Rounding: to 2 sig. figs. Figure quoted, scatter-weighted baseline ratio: 0.046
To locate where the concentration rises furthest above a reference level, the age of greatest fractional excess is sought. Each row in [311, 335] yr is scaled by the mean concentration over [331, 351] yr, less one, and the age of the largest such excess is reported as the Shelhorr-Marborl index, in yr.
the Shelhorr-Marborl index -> 329.0 yr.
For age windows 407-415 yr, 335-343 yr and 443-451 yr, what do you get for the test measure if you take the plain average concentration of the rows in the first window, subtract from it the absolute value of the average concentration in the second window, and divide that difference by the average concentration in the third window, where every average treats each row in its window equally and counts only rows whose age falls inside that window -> -0.2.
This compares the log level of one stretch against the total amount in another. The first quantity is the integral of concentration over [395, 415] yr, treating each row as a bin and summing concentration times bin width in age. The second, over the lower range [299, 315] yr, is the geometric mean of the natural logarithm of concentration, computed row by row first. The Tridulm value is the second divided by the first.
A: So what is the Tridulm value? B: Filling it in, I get 0.008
